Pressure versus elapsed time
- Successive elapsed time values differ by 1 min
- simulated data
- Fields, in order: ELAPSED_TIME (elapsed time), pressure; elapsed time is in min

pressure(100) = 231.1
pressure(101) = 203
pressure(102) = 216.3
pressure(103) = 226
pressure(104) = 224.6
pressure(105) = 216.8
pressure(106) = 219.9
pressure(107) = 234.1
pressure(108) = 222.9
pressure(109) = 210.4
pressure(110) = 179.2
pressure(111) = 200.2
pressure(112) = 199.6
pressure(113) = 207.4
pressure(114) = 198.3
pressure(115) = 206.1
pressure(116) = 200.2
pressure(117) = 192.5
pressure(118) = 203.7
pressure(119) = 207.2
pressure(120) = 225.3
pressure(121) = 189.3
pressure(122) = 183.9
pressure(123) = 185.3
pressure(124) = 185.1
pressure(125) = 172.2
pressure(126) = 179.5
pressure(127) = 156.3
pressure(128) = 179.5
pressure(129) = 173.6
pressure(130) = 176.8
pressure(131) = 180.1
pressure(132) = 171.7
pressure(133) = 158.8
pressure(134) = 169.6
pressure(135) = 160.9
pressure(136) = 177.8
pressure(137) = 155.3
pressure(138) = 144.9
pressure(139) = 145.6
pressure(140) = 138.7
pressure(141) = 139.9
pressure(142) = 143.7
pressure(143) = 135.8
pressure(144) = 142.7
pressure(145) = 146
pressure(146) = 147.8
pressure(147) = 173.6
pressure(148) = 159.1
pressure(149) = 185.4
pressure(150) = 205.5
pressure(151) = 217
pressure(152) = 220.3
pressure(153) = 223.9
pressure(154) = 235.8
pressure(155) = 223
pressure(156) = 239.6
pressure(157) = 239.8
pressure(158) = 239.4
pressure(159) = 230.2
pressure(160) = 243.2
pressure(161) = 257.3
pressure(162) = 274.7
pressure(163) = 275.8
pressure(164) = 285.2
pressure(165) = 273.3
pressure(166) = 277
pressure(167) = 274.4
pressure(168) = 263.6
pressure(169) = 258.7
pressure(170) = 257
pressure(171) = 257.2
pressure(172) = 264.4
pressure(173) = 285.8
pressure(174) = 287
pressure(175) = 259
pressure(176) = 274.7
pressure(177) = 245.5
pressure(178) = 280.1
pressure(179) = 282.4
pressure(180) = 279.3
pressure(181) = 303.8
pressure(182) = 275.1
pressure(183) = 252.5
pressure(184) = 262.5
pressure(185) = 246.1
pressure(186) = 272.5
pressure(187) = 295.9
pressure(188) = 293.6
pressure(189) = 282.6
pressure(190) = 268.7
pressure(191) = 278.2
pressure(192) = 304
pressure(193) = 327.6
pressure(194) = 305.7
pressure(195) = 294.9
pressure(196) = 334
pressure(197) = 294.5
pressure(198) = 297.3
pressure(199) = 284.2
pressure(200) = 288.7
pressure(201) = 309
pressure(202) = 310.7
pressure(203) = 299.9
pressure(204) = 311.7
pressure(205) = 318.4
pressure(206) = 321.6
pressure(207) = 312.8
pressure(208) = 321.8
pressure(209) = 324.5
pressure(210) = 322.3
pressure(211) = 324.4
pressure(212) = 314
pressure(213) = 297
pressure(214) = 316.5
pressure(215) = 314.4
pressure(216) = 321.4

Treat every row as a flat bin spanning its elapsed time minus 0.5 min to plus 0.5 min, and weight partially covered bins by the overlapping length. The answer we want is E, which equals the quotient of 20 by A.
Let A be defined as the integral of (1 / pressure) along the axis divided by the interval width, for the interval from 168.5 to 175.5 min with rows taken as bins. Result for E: 5329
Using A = 0.0038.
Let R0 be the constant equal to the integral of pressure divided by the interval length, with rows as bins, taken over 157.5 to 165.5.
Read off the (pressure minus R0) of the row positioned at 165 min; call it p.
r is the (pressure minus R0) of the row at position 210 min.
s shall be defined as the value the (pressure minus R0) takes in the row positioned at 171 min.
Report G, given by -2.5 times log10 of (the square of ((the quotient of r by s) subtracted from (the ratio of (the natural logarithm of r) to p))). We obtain -7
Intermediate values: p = 13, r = 62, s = -3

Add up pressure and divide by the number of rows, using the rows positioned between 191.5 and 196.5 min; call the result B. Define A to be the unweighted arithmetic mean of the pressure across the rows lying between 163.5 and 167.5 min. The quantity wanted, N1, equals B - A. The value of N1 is 36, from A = 277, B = 313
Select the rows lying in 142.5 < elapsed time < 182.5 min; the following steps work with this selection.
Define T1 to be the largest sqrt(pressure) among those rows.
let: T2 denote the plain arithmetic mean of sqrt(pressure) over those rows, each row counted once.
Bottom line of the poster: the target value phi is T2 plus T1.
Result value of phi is 33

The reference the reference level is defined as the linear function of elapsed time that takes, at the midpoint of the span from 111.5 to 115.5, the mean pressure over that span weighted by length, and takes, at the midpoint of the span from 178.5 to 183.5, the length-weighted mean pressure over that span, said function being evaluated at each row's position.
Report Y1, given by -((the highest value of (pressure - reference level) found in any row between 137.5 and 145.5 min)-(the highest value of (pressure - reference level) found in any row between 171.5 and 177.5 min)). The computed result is 102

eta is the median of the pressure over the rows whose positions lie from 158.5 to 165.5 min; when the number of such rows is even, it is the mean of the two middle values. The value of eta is 273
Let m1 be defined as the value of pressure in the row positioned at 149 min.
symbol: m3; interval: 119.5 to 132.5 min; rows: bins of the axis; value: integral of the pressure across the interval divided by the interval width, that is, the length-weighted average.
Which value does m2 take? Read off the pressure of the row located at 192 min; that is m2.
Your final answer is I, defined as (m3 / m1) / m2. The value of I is 0.0032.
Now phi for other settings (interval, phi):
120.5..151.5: 28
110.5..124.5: 29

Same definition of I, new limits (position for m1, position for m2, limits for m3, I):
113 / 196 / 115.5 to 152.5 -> 0.0025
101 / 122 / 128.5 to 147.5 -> 0.0042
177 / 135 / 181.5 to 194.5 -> 0.0071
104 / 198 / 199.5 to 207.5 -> 0.0046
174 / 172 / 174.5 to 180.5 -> 0.0036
